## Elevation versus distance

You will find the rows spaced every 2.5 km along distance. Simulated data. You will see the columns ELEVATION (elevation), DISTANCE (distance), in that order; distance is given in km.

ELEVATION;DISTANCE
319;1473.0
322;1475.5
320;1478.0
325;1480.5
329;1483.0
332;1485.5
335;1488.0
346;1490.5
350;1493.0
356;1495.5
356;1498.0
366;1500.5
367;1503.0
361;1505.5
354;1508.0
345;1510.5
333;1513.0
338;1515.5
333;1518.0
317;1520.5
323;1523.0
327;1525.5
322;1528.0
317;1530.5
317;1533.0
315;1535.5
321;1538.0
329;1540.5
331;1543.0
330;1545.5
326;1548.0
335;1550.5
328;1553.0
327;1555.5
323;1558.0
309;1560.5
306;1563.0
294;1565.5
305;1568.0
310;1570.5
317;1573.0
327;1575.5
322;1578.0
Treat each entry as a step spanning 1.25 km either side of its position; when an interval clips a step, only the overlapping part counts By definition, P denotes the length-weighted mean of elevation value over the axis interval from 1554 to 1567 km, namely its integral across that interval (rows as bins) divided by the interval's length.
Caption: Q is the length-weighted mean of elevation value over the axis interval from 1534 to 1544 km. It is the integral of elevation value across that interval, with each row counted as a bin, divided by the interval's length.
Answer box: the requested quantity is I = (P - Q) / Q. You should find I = -0.04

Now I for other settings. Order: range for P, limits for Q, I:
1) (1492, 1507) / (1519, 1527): 0.11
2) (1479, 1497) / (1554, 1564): 0.07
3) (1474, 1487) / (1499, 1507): -0.11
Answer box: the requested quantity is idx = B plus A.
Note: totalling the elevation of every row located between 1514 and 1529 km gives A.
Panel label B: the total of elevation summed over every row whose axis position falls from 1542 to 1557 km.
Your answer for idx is 3937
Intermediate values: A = 1960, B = 1977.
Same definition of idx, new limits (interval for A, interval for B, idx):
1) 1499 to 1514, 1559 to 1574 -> 3967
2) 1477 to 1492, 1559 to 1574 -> 3828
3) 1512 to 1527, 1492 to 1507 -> 4127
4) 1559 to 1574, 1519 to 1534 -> 3764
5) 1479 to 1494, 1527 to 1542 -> 3938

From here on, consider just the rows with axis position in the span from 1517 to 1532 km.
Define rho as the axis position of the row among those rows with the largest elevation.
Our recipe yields 1518.0 km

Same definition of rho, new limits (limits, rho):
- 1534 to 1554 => 1550.5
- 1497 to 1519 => 1503.0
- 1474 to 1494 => 1493.0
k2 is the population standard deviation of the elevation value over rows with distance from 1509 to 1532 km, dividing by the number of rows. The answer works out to 9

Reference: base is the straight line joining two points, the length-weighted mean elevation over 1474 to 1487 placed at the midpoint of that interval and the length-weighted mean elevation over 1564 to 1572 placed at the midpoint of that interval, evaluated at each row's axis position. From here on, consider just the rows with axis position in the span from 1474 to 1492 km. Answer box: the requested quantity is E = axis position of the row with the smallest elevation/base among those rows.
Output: 1478.0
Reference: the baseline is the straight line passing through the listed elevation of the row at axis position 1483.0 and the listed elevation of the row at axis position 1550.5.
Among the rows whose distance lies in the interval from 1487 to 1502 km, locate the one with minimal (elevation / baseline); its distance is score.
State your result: 1488.0 km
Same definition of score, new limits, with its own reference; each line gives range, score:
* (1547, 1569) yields 1565.5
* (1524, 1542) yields 1535.5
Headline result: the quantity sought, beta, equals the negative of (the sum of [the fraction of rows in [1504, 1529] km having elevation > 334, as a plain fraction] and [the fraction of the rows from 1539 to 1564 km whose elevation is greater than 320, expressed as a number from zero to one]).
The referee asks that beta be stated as -1.20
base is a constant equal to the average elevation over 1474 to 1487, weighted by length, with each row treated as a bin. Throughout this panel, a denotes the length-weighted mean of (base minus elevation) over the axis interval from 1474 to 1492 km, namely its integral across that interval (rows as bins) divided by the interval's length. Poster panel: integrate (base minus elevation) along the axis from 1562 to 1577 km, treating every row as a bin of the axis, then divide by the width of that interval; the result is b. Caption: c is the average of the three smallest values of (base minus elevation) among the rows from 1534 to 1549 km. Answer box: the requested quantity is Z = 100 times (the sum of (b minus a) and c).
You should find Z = 1554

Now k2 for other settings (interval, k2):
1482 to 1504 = 13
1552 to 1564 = 9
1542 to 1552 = 3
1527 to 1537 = 3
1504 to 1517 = 10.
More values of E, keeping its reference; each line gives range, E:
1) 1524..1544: 1535.5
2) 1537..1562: 1560.5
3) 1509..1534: 1520.5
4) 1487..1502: 1488.0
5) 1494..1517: 1513.0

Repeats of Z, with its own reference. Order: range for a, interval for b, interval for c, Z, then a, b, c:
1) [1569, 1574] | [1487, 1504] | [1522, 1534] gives -3924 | 13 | -28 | 2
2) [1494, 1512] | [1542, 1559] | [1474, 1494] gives 1077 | -32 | -3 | -18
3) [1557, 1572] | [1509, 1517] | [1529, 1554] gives -3758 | 18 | -13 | -6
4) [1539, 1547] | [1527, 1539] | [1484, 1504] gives -2602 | -4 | 7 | -37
